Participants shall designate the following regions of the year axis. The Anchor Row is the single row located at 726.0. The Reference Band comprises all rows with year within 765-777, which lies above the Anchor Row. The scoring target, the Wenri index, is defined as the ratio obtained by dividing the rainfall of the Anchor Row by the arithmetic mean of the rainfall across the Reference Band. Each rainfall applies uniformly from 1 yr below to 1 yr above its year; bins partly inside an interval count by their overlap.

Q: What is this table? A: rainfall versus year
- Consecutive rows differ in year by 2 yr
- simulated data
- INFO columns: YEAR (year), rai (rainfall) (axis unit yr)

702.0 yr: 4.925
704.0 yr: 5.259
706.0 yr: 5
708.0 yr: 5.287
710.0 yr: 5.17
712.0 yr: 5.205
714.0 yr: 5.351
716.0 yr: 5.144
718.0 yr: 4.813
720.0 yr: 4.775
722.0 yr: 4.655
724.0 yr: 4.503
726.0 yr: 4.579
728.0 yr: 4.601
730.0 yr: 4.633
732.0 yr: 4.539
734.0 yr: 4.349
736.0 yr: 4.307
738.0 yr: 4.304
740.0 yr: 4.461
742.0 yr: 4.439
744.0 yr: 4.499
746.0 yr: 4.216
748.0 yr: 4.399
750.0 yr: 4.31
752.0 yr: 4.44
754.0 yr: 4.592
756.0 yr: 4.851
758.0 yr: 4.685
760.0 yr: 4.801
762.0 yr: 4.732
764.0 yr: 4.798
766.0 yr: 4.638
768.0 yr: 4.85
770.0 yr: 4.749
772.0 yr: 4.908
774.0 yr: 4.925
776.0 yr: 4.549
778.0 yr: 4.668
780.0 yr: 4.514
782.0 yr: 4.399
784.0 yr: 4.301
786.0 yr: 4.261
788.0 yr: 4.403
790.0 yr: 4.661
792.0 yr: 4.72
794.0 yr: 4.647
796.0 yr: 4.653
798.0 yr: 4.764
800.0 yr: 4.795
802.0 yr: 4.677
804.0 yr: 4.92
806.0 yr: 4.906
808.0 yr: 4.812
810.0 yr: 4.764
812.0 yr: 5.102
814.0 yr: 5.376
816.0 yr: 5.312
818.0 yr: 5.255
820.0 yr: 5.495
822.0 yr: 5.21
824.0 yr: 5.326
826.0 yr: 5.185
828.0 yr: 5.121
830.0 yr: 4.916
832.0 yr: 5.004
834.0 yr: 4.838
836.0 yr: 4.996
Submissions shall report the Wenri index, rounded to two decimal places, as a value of 0.96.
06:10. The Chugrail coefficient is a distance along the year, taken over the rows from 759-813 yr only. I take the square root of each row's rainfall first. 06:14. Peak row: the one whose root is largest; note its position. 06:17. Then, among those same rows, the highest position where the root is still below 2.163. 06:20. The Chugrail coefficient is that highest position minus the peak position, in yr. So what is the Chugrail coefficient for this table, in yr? -10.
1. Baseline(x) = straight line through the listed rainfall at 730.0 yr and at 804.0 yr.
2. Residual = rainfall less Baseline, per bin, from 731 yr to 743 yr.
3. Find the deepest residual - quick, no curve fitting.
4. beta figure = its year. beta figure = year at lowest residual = 738.0 yr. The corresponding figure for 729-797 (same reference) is 786.0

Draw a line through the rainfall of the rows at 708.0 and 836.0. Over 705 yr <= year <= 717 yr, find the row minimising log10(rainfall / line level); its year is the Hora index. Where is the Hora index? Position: 706.0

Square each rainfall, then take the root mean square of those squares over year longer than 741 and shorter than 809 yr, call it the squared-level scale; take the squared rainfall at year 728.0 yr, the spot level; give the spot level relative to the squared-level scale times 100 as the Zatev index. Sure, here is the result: 98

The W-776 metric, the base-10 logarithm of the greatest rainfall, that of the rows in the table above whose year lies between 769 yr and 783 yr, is 0.692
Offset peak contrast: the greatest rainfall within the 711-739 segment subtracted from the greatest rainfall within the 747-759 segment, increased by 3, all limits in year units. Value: 2.5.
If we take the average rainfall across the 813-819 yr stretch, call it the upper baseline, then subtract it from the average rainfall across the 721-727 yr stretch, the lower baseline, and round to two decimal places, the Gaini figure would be -0.74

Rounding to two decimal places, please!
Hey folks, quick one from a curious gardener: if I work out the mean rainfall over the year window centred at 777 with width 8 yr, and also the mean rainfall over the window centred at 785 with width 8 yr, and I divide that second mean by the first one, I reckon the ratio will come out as 0.93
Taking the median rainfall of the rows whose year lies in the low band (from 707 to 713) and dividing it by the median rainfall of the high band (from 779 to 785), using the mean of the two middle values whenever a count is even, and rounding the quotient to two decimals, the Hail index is 1.18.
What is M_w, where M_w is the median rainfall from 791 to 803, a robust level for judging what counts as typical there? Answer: 4.70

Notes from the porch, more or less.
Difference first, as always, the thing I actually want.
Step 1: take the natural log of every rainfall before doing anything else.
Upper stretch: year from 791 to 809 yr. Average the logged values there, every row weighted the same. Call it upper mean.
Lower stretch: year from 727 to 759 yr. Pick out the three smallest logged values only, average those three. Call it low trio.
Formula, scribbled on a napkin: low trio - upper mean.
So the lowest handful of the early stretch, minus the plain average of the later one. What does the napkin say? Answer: -0.11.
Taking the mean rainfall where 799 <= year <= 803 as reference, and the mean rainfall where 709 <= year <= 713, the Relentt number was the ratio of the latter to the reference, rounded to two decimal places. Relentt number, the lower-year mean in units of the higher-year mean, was 1.10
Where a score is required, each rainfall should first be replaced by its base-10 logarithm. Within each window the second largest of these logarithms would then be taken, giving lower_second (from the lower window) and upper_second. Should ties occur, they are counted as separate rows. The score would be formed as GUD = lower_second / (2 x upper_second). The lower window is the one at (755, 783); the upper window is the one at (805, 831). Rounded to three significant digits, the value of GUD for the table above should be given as 0.473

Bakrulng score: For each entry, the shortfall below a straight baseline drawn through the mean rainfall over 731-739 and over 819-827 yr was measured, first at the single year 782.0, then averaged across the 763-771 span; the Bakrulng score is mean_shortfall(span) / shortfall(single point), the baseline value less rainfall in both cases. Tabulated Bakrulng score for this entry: -0.1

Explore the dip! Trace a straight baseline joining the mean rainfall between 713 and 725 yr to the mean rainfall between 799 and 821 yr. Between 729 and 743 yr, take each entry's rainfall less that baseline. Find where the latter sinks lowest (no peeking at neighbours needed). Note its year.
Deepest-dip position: 738.0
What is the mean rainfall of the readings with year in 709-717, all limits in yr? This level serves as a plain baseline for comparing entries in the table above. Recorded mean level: 5.22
